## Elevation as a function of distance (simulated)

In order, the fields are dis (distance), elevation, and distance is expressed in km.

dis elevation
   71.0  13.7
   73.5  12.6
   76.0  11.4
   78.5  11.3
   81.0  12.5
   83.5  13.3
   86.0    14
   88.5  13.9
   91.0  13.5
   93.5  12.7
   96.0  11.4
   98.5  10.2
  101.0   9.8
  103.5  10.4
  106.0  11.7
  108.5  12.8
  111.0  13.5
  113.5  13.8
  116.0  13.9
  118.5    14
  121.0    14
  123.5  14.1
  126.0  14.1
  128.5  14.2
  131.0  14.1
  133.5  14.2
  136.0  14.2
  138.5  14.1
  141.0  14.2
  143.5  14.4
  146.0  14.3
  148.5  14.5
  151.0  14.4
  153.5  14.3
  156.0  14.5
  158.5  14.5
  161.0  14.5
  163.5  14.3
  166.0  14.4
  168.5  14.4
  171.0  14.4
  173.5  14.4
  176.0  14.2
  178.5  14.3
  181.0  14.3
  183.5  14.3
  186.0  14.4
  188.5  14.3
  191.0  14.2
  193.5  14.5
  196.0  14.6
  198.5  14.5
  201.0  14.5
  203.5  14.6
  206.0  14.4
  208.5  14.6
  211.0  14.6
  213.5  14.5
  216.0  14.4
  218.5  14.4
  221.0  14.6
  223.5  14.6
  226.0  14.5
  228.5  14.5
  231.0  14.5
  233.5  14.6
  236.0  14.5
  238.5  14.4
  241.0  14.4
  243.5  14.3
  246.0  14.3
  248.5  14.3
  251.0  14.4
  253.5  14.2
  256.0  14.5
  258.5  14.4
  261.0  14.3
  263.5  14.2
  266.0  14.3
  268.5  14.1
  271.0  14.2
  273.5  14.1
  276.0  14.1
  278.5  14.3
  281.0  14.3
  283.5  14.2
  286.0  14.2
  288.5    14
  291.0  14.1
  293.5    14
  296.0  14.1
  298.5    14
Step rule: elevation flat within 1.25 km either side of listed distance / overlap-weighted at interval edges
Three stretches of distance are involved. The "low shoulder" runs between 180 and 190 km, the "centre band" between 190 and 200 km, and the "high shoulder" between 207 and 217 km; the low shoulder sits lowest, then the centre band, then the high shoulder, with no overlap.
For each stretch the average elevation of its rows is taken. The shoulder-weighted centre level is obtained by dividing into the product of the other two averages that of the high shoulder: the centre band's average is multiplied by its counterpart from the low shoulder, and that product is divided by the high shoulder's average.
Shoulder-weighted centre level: 14.3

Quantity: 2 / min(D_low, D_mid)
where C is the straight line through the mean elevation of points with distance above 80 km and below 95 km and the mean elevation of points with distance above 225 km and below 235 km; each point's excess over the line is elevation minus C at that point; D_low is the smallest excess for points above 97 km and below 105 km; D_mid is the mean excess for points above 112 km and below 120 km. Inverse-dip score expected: -1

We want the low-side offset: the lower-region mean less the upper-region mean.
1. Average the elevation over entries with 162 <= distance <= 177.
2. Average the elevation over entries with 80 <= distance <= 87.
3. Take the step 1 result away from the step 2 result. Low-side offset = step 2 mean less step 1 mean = -1.1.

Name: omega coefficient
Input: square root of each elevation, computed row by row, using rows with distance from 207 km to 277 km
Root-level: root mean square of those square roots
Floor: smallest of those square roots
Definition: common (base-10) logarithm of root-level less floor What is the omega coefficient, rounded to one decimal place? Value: -1.4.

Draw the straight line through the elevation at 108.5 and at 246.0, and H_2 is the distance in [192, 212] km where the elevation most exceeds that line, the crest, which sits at 196.0 km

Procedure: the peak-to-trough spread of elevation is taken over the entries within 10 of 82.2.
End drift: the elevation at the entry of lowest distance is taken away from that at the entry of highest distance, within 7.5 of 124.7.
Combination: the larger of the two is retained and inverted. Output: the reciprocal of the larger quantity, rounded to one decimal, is 0.4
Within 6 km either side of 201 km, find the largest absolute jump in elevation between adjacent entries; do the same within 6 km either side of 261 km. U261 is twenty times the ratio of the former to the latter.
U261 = 40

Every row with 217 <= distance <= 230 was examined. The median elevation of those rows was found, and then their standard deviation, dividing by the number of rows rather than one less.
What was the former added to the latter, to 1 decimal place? 14.6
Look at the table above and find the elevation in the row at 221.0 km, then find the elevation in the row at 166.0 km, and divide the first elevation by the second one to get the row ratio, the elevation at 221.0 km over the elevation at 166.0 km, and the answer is 1.01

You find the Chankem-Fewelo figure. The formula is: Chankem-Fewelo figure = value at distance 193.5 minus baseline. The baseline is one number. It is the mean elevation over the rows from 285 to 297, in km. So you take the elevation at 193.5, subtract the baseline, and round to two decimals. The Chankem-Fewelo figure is 0.42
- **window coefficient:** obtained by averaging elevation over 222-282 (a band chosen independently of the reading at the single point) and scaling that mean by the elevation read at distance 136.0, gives 204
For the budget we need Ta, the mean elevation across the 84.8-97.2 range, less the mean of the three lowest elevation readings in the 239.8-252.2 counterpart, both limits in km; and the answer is -1.2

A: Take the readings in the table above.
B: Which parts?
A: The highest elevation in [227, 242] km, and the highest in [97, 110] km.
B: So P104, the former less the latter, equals 1.8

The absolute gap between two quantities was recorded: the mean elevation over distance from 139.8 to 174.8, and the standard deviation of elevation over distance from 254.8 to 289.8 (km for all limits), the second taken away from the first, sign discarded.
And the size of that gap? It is 14.3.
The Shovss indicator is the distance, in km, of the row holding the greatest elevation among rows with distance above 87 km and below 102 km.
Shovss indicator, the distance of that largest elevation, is 88.5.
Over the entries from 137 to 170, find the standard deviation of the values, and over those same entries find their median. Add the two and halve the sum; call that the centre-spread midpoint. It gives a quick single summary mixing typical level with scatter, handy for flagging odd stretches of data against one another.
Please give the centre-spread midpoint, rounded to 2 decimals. 7.26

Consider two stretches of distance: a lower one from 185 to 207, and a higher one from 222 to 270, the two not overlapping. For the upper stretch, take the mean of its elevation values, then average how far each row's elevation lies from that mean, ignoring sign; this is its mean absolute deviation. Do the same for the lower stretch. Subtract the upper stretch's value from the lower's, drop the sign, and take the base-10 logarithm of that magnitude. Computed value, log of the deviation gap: -2.2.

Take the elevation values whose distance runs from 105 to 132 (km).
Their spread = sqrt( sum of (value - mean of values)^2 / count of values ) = 0.73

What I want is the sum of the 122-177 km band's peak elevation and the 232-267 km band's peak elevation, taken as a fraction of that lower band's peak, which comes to 2.01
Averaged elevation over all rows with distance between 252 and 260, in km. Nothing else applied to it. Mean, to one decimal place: 14.4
